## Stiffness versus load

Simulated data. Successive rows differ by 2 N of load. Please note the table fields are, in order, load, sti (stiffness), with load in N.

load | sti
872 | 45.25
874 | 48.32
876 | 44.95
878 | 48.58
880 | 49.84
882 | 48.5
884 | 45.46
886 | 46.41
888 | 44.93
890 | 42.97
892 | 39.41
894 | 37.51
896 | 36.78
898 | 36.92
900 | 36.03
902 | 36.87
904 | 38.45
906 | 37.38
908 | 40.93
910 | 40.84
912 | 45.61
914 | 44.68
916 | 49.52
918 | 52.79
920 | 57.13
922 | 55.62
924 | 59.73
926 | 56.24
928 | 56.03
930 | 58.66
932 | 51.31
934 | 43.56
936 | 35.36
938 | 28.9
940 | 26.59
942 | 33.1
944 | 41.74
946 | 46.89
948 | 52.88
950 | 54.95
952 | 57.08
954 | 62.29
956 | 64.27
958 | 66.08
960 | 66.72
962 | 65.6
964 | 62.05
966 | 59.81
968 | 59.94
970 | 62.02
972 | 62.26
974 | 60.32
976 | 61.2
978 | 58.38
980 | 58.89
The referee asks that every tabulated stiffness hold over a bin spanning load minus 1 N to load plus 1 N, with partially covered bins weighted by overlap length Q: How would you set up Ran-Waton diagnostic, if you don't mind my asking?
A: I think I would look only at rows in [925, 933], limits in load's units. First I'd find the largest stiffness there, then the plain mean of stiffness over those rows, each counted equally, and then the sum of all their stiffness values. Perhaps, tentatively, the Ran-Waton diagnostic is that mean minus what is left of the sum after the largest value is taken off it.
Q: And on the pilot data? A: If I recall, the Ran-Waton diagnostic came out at -108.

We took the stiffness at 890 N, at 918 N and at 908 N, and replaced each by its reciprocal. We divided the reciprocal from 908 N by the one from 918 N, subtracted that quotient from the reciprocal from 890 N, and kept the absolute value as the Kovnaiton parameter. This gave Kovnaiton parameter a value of 1.27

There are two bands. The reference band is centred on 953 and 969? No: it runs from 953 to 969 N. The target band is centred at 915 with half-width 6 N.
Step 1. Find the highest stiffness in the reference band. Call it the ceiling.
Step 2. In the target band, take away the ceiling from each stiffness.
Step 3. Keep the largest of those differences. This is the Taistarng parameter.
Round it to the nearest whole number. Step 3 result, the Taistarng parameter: -10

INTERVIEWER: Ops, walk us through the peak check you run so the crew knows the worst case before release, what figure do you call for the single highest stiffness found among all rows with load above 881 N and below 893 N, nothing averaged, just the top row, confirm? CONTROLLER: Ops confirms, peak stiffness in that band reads 48.5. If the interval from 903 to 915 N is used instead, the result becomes 45.61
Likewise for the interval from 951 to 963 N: 66.72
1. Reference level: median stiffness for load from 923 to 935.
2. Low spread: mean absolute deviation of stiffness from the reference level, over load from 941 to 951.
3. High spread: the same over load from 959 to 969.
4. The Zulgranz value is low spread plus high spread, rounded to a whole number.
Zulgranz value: 17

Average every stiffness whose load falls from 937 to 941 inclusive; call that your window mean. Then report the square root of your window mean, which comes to 5.3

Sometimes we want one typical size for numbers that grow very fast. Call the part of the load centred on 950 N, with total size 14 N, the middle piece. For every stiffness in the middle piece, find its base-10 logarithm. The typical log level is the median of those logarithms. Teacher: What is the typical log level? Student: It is 1.74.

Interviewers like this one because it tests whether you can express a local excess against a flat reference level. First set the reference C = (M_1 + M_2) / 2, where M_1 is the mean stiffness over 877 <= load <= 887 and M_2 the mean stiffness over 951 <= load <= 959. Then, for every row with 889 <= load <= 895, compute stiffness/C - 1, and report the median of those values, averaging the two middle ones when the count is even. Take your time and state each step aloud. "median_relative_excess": -0.28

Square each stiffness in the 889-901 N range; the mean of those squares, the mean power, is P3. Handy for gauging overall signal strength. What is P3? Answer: 1470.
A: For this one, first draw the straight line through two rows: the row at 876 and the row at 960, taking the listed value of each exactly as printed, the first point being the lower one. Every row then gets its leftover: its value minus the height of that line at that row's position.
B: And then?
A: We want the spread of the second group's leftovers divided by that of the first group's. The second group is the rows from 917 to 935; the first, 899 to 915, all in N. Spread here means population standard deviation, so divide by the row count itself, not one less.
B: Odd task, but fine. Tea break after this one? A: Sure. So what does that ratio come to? 2.4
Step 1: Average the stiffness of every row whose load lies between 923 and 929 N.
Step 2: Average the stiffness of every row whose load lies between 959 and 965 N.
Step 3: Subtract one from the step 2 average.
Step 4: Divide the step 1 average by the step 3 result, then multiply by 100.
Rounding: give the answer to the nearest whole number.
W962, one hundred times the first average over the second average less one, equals 90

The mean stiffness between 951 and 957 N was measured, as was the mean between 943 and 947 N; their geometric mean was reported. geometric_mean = 52.1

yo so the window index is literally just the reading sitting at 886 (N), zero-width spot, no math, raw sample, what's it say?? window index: 46.41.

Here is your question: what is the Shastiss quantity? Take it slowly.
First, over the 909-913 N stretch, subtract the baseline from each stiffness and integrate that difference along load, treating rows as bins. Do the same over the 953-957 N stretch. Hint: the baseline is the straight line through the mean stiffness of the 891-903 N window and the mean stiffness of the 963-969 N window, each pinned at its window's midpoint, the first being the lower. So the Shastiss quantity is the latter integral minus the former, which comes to 21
